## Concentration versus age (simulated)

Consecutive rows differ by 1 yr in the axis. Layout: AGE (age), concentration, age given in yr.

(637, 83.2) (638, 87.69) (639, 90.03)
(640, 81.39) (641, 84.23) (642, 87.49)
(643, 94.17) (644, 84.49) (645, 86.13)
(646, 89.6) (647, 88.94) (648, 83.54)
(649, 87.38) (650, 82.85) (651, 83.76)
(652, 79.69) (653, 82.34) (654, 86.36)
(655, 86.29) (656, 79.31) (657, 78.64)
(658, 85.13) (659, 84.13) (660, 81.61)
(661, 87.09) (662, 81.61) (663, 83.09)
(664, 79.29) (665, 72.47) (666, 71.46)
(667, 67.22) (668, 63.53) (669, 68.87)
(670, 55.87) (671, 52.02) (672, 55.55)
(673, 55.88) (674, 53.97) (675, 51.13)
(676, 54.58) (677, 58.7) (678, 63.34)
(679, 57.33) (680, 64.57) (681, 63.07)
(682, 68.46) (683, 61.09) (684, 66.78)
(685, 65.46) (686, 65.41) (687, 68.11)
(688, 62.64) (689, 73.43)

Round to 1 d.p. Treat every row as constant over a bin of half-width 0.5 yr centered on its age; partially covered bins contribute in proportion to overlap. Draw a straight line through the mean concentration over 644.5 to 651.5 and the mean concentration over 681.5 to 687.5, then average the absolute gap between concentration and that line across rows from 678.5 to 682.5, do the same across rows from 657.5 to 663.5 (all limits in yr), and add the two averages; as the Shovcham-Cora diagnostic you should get 10.0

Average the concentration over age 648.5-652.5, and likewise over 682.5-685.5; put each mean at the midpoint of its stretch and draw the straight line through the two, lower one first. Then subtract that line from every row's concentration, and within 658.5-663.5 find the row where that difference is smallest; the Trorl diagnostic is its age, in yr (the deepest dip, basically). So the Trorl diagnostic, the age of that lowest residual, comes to 660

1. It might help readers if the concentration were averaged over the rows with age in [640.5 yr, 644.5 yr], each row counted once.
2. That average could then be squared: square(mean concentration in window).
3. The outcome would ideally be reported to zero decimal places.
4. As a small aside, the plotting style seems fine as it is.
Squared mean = 7673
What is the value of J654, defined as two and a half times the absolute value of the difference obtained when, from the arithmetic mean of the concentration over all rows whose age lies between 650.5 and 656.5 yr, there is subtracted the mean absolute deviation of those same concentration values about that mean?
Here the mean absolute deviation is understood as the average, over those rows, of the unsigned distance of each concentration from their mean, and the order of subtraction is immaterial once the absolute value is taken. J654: 201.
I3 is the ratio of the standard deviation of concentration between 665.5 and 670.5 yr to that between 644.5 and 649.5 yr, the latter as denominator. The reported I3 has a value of 2.5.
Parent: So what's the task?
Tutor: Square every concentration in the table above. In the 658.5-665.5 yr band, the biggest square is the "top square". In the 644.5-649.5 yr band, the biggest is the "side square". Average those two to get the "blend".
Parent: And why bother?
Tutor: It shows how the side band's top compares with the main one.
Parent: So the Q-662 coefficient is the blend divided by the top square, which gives 1.03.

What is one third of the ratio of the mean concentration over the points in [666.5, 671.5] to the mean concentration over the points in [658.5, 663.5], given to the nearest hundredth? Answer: 0.25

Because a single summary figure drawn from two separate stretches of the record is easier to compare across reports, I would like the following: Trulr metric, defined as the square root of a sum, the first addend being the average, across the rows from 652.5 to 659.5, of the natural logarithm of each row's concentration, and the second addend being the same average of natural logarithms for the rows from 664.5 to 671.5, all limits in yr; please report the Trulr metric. 2.93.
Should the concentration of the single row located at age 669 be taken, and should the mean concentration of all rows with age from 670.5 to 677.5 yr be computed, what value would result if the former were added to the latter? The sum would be 123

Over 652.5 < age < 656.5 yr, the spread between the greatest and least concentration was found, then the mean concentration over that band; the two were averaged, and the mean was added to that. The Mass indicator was 129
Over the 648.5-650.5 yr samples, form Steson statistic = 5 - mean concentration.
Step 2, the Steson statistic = -80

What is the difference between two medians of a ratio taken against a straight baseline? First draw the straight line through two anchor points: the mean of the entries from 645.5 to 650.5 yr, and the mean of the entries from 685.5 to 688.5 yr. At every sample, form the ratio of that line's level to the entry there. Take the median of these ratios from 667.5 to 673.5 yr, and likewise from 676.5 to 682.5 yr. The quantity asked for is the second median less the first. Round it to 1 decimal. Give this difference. -0.2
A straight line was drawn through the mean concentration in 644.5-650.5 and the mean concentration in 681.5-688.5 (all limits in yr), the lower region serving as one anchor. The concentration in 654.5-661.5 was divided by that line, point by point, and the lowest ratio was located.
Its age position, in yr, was 657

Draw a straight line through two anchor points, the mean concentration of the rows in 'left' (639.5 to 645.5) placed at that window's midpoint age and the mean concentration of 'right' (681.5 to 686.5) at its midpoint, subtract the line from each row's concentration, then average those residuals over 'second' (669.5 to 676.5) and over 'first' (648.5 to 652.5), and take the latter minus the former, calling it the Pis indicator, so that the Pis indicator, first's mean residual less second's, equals 18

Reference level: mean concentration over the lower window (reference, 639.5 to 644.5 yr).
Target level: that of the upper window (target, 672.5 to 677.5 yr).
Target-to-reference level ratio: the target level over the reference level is 0.635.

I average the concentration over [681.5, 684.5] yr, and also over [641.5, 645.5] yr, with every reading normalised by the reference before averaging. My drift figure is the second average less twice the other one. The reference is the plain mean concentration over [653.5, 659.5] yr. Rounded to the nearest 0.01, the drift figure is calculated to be -0.51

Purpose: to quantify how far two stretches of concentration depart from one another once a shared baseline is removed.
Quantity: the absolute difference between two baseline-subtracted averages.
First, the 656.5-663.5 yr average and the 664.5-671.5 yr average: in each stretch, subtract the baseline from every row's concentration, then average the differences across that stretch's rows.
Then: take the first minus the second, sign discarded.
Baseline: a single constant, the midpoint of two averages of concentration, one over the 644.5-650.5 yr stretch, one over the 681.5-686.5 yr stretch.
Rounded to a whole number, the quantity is 19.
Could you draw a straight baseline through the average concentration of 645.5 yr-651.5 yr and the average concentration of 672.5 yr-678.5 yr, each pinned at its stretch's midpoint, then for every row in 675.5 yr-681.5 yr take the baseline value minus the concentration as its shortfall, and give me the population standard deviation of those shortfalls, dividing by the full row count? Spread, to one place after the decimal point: 5.2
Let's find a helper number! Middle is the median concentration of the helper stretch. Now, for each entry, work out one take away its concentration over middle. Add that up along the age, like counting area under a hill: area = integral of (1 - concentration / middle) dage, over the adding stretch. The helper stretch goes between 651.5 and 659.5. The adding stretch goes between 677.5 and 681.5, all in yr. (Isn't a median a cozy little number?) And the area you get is 1.0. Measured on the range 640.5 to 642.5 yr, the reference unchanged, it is -0.1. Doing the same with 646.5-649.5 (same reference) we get -0.1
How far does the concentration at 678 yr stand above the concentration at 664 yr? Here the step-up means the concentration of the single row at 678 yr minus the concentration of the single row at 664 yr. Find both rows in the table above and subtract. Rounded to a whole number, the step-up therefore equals -16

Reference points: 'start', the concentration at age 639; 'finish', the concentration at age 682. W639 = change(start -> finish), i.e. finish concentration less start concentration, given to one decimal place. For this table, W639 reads -21.6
